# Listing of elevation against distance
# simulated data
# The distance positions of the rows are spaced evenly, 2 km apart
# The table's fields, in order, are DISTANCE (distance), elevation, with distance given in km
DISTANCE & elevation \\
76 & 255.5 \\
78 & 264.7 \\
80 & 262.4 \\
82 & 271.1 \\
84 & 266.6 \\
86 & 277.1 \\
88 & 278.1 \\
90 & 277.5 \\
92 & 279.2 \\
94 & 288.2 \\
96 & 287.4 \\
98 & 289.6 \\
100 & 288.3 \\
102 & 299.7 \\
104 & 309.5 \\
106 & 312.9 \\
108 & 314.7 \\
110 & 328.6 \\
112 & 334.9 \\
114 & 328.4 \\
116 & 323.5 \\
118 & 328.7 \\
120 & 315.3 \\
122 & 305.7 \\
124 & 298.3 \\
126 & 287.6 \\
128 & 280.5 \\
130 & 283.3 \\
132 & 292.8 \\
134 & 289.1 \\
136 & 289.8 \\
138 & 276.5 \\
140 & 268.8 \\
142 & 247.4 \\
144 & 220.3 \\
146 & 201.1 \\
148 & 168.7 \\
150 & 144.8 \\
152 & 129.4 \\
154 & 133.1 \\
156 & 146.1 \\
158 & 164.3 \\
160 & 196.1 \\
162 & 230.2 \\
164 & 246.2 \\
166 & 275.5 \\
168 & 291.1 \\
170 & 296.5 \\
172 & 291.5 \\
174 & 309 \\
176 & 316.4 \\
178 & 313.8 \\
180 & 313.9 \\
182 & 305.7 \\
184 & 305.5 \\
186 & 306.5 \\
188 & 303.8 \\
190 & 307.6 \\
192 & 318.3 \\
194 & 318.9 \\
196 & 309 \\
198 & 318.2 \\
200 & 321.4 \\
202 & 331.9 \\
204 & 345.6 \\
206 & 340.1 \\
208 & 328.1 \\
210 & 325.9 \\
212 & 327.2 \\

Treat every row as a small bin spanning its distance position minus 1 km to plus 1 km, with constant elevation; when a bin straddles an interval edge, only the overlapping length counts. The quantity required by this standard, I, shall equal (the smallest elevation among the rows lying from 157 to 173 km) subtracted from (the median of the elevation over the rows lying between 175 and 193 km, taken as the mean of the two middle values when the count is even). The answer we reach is 143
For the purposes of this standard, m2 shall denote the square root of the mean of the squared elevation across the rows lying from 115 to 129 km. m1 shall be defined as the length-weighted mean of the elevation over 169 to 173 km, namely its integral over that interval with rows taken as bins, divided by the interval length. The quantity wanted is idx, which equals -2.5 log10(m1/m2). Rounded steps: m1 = 294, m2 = 306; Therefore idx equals 0.04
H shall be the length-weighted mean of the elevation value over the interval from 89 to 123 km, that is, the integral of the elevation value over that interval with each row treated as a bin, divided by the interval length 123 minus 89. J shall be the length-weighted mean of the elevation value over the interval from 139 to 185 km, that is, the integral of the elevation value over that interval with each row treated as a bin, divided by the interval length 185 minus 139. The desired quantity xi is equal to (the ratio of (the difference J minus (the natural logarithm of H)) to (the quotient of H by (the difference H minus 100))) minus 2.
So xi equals 156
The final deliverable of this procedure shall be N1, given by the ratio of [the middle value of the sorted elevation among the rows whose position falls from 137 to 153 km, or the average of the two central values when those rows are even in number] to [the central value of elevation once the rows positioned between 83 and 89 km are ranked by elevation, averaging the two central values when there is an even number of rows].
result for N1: 0.76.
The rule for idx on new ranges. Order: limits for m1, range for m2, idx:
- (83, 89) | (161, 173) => 0.00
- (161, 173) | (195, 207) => 0.20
